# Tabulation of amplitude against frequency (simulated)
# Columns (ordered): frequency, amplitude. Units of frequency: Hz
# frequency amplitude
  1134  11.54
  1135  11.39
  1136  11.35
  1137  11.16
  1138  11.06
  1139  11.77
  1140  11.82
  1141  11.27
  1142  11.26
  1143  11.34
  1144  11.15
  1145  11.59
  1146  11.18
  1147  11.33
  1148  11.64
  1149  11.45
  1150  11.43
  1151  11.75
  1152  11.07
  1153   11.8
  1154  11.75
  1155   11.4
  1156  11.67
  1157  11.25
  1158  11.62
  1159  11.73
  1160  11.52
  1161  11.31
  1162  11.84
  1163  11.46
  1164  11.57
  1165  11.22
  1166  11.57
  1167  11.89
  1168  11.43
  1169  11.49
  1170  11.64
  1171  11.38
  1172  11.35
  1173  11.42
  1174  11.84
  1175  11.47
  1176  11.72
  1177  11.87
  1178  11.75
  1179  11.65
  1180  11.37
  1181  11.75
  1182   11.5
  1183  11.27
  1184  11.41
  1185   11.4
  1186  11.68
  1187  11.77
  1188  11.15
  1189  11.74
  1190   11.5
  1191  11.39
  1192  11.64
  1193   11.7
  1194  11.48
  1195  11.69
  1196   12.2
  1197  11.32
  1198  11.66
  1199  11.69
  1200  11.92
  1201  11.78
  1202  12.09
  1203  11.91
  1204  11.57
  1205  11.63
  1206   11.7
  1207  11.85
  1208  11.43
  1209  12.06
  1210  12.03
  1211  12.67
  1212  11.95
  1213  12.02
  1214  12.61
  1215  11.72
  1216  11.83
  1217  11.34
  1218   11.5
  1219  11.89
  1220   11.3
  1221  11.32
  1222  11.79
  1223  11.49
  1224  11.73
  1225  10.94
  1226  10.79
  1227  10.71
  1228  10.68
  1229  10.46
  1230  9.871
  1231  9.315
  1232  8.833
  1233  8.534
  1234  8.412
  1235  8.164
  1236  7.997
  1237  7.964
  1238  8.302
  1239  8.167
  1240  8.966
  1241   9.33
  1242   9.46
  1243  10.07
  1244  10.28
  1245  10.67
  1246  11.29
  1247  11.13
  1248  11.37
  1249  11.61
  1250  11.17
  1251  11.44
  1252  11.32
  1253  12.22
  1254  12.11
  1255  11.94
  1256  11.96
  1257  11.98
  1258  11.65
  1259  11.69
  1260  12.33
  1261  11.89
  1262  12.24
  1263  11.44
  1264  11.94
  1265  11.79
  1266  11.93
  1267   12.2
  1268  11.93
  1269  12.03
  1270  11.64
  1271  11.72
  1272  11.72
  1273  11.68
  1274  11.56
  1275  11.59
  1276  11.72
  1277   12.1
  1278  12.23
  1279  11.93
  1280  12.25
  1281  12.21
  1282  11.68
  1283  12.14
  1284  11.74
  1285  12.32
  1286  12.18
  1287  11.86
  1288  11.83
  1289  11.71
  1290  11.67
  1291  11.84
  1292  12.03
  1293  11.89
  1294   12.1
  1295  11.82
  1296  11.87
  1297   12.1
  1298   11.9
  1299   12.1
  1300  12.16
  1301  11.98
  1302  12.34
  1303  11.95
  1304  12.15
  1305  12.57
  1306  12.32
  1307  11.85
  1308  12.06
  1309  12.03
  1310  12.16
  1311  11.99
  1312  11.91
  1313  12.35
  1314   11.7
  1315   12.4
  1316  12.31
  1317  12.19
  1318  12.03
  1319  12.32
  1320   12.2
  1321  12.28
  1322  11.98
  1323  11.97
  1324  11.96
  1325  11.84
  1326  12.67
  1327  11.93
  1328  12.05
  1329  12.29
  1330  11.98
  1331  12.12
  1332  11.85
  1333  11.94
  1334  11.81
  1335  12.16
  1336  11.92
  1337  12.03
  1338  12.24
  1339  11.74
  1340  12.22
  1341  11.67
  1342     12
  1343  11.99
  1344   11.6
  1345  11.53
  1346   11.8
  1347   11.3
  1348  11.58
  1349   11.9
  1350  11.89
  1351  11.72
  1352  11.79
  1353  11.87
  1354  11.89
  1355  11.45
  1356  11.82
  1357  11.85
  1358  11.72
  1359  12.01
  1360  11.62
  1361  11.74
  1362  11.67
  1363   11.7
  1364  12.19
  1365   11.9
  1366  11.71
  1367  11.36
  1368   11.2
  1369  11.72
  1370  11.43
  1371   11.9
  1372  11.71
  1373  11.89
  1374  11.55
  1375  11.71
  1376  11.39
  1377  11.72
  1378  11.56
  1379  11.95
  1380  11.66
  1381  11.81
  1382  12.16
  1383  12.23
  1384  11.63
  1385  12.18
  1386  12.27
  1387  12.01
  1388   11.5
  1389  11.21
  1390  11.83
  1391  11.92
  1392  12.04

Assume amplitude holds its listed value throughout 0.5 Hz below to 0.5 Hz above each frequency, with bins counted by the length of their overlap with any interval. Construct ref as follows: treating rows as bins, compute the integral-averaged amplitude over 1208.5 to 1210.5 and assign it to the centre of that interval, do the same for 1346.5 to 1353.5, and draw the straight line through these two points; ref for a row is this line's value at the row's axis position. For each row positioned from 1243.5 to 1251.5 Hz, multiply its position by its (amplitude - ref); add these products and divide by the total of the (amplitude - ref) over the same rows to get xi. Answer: 1246.6 Hz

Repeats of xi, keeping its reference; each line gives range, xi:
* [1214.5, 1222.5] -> 1218.7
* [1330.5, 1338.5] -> 1335.1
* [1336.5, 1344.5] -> 1339.3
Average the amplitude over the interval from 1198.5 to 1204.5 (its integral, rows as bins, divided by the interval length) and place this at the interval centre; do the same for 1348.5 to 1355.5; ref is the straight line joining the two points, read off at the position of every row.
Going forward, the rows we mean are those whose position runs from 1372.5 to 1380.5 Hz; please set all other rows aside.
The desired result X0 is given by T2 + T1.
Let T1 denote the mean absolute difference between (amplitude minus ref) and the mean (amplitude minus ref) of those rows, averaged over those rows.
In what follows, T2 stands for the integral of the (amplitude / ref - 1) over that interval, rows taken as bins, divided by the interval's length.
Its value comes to 0.13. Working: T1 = 0.14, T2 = -0.009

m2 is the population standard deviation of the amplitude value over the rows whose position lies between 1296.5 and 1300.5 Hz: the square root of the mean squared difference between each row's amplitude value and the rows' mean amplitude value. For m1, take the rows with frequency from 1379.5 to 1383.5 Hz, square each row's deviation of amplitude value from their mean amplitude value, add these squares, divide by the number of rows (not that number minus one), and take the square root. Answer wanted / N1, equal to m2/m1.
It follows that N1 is 0.41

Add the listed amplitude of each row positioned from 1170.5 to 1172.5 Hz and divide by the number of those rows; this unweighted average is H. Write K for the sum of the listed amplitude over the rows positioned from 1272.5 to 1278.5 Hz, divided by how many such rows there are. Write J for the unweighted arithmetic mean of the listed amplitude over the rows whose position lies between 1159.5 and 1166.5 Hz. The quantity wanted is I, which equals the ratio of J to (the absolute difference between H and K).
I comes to 26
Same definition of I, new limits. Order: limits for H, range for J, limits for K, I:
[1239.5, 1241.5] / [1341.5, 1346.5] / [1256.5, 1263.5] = 4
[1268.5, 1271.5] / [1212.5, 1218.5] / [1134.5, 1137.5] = 24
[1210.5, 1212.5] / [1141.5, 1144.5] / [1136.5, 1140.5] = 13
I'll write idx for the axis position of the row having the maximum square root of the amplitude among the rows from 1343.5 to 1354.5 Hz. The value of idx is 1349 Hz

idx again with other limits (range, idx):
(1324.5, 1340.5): 1326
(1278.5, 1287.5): 1285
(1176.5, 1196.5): 1196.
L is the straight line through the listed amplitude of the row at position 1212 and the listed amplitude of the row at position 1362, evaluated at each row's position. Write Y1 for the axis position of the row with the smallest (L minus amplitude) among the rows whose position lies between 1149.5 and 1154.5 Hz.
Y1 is 1153 Hz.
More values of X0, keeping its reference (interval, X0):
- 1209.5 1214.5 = 0.34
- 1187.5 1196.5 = 0.19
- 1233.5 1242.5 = 0.20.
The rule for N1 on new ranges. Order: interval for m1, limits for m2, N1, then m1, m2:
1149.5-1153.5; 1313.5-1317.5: 0.92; 0.29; 0.27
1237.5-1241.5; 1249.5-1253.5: 0.85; 0.48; 0.41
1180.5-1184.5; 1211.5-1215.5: 1.88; 0.17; 0.33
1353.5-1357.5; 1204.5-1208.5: 0.86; 0.18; 0.15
